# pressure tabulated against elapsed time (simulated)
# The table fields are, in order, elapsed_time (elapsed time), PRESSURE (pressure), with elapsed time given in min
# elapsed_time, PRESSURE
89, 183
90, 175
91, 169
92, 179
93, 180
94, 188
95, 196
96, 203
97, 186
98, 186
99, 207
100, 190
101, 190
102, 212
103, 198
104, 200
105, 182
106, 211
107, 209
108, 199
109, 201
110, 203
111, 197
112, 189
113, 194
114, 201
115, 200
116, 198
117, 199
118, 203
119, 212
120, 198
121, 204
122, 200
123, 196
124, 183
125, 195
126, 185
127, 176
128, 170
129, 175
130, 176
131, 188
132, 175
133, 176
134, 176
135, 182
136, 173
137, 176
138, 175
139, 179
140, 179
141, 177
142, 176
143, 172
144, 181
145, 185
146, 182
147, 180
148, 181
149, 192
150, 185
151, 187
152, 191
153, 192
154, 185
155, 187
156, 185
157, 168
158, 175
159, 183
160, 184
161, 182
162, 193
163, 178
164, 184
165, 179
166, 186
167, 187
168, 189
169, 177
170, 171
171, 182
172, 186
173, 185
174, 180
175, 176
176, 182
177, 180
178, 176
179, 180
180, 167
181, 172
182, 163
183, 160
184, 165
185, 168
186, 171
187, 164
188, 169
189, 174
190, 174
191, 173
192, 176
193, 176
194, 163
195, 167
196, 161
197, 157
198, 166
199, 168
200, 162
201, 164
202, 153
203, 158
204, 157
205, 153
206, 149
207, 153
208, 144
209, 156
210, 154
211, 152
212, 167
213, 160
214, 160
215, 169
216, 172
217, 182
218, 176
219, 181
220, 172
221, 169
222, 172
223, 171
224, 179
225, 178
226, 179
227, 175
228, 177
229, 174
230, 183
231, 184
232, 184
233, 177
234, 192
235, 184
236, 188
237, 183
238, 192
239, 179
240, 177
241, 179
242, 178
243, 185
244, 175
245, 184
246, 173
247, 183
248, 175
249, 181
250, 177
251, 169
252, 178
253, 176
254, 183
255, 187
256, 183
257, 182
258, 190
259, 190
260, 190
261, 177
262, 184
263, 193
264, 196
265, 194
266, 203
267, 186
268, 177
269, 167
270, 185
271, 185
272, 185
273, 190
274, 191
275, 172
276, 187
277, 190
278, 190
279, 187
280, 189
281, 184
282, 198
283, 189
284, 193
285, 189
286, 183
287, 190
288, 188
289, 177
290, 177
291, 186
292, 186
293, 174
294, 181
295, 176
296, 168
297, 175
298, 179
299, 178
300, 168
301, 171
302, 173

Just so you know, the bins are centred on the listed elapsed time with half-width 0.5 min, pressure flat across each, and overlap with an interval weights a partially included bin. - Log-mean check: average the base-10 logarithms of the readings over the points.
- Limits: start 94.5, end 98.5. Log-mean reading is 2.28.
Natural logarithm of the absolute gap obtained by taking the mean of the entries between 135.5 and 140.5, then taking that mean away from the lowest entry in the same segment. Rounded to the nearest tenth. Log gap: 1.2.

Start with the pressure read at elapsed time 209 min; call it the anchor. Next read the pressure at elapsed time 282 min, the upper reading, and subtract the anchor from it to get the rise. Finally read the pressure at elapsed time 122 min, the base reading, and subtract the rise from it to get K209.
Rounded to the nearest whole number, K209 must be 158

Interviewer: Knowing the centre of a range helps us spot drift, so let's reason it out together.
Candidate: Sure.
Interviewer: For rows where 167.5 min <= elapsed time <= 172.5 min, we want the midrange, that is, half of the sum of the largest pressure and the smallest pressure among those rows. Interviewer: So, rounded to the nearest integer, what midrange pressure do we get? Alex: 180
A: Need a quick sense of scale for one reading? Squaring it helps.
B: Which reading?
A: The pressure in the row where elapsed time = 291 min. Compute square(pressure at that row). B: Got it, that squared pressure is 34596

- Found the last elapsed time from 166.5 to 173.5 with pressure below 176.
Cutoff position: 170 min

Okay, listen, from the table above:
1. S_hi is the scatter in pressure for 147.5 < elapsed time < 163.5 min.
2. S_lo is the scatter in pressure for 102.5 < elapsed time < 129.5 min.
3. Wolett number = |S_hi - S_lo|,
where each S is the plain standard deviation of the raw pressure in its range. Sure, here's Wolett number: 4.1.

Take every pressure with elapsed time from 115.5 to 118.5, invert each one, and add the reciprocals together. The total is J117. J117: 0.0150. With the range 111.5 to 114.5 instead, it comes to 0.0154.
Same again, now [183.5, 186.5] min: 0.0179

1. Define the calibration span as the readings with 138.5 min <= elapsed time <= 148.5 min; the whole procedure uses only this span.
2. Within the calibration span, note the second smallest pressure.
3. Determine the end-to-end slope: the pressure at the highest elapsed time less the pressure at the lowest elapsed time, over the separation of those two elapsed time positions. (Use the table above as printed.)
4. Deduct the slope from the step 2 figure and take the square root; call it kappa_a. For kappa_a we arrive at 13.3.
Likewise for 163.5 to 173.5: 13.3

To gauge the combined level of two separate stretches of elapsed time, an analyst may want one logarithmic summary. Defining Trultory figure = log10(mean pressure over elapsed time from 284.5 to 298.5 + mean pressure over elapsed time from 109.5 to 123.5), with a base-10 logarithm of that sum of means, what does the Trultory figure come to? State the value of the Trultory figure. 2.580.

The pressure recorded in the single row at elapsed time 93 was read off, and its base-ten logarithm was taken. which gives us 2.26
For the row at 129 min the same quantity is 2.24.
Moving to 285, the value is 2.28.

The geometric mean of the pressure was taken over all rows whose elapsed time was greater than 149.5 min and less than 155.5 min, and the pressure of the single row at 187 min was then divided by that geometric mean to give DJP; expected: 0.87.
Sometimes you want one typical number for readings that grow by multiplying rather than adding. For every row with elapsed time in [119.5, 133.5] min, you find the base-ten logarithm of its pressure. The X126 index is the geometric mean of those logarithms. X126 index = 2.267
